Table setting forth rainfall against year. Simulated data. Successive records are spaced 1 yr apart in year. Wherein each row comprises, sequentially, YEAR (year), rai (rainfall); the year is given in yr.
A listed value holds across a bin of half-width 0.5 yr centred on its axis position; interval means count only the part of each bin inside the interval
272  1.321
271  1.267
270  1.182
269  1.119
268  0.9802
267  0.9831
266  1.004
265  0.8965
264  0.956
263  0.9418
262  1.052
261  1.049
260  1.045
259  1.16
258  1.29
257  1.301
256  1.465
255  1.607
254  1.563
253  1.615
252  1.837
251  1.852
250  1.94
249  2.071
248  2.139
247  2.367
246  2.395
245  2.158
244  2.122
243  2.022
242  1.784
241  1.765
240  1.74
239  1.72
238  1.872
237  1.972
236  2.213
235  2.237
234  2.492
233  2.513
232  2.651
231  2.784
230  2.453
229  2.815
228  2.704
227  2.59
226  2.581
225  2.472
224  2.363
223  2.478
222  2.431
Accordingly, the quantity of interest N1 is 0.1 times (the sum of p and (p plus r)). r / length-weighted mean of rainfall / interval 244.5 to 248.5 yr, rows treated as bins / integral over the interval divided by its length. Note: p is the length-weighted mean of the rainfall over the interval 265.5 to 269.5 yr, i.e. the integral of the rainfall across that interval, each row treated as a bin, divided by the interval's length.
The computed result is 0.43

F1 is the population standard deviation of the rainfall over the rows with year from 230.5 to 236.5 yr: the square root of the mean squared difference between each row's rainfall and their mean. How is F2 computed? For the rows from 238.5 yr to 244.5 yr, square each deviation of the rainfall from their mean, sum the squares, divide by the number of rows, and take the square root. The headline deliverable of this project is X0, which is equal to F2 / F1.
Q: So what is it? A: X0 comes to 0.8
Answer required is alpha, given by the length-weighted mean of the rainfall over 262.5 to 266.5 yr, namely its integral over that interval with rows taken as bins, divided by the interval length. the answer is 0.9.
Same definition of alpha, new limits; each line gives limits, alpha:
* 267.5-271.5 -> 1.1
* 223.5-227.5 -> 2.5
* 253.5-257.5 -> 1.5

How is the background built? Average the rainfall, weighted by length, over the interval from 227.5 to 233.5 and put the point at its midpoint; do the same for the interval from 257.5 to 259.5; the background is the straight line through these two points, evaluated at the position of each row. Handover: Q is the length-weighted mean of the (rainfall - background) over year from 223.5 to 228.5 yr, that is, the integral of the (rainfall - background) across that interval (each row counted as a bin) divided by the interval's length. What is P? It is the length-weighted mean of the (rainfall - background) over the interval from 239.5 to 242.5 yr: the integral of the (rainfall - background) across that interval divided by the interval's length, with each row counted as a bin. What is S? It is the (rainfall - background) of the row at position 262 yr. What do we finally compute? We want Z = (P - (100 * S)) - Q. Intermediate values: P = -0.35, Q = -0.3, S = 0.0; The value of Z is -1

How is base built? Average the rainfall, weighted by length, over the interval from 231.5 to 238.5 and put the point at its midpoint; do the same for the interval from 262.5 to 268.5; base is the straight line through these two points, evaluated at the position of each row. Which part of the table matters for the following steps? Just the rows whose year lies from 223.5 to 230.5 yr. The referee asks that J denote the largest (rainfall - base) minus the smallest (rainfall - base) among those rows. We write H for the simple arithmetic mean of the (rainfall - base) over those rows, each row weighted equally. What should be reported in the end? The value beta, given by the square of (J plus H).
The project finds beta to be 0.37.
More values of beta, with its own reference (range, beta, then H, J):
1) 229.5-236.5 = 0.24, 0.11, 0.37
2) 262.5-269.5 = 0.23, 0.04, 0.44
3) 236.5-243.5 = 0.06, -0.22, 0.47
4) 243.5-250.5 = 0.62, 0.41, 0.37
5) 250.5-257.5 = 0.22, 0.15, 0.32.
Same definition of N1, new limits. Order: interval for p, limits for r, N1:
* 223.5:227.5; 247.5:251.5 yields 0.70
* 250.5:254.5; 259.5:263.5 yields 0.45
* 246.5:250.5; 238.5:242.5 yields 0.60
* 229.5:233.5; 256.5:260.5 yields 0.64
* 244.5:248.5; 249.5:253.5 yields 0.63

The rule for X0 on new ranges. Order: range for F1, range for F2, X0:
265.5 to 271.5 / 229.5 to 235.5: 1.6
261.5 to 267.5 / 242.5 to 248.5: 2.8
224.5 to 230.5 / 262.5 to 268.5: 0.3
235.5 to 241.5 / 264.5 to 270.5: 0.6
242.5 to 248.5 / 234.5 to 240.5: 1.5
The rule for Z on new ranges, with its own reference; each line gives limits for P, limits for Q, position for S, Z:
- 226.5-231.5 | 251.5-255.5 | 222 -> 65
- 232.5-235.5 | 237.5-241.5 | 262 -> 0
